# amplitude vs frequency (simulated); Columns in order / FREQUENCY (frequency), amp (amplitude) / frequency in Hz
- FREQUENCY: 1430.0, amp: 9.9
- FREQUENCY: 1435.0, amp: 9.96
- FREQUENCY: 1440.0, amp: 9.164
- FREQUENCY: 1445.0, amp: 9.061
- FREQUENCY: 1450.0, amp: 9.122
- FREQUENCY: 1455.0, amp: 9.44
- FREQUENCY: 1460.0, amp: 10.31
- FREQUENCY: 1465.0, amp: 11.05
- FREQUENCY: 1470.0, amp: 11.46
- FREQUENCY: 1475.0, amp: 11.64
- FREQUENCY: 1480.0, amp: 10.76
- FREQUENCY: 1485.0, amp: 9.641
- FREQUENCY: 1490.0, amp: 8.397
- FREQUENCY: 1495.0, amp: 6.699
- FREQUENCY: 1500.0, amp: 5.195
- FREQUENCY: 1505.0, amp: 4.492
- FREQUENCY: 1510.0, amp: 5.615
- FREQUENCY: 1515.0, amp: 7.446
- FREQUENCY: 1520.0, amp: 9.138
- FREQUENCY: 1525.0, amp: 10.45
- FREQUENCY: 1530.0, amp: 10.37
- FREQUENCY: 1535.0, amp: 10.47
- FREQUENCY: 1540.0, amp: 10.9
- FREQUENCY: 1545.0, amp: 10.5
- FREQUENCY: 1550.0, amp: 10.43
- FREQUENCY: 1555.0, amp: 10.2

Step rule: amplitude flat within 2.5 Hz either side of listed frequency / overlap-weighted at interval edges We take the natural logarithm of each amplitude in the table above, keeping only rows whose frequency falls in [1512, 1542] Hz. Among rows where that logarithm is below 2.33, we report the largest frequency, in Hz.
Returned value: 1520.0 Hz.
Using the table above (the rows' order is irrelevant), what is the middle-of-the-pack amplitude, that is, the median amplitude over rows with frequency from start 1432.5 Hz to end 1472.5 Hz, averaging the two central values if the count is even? 9.7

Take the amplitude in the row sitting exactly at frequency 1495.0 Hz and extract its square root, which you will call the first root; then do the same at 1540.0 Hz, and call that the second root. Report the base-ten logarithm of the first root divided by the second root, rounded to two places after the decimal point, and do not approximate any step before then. -0.11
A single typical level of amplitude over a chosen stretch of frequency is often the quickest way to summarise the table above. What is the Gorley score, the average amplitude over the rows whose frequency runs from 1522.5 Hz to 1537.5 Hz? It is 10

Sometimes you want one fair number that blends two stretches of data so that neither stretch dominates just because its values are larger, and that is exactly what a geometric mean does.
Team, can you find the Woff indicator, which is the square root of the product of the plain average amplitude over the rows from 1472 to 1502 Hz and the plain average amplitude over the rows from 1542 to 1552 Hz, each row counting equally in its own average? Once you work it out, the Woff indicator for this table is 9.6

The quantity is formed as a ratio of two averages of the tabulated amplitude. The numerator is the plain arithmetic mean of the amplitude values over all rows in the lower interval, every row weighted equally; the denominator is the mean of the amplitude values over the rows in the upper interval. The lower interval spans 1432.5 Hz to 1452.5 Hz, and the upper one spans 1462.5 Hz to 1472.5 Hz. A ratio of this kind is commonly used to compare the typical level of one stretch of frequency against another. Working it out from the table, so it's 0.83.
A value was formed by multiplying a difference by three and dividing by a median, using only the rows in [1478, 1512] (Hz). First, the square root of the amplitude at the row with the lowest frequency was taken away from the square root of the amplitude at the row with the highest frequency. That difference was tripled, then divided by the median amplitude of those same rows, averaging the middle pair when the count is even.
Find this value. -0.41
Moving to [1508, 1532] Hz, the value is 0.28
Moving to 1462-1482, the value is -0.01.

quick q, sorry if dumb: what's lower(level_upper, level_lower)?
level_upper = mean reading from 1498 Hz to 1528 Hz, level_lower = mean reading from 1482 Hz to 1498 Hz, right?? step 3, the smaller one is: 7.1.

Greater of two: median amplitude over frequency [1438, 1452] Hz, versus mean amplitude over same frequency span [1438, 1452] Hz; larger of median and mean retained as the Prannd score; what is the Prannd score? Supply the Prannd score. 9.1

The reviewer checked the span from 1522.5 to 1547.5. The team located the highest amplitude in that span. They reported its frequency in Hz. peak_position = 1540.0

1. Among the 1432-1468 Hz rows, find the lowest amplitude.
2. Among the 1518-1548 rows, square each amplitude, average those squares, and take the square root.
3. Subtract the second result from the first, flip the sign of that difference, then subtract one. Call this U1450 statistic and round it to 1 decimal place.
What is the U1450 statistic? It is 0.3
